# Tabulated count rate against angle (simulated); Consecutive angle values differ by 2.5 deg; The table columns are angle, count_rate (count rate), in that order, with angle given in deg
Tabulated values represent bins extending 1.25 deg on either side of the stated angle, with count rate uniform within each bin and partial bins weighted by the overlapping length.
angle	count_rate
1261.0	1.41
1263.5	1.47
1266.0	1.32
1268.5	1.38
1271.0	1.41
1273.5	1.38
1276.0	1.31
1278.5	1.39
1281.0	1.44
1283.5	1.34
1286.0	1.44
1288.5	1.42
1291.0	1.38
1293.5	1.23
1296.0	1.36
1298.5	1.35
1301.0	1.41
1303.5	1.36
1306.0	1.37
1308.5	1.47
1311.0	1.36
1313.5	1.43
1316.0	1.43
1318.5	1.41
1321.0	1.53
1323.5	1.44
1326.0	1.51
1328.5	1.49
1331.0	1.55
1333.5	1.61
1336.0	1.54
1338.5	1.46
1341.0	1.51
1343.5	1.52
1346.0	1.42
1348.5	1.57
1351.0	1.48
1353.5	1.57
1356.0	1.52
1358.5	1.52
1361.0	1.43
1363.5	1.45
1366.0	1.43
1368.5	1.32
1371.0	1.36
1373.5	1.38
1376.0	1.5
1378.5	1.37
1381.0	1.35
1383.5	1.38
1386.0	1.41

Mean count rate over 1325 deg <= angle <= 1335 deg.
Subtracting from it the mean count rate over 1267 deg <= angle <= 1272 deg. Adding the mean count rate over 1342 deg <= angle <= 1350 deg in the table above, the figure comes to 1.65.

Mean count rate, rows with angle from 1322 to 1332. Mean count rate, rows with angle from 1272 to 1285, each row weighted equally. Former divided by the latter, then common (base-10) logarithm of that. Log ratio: 0.04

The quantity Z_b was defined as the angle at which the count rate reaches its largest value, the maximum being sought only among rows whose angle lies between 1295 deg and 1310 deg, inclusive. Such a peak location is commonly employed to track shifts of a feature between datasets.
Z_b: 1308.5 deg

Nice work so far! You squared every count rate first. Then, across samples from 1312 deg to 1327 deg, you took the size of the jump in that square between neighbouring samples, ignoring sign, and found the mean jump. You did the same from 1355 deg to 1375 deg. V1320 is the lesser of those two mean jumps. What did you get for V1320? 0.12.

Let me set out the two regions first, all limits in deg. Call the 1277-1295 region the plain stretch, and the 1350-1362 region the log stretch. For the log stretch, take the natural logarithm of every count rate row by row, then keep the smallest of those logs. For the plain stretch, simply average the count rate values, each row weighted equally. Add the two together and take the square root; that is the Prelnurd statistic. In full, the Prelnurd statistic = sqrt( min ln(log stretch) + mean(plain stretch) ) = 1.32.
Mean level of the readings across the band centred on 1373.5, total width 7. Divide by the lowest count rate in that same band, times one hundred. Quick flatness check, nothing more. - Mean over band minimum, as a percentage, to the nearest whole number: 104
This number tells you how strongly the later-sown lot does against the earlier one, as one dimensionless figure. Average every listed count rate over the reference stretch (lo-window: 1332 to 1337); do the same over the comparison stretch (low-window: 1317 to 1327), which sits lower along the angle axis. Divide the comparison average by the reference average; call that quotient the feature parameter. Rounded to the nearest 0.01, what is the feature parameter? 0.93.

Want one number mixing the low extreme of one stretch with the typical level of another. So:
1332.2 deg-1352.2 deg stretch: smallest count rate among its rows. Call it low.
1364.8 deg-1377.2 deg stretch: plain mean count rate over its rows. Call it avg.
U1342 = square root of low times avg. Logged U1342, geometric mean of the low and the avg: 1.41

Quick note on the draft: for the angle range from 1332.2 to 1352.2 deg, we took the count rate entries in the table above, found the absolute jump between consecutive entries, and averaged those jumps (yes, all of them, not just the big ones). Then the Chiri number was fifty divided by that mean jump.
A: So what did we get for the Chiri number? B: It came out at 636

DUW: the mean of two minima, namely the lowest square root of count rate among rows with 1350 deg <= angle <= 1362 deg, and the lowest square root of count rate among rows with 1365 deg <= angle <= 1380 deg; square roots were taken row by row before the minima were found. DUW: 1.17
